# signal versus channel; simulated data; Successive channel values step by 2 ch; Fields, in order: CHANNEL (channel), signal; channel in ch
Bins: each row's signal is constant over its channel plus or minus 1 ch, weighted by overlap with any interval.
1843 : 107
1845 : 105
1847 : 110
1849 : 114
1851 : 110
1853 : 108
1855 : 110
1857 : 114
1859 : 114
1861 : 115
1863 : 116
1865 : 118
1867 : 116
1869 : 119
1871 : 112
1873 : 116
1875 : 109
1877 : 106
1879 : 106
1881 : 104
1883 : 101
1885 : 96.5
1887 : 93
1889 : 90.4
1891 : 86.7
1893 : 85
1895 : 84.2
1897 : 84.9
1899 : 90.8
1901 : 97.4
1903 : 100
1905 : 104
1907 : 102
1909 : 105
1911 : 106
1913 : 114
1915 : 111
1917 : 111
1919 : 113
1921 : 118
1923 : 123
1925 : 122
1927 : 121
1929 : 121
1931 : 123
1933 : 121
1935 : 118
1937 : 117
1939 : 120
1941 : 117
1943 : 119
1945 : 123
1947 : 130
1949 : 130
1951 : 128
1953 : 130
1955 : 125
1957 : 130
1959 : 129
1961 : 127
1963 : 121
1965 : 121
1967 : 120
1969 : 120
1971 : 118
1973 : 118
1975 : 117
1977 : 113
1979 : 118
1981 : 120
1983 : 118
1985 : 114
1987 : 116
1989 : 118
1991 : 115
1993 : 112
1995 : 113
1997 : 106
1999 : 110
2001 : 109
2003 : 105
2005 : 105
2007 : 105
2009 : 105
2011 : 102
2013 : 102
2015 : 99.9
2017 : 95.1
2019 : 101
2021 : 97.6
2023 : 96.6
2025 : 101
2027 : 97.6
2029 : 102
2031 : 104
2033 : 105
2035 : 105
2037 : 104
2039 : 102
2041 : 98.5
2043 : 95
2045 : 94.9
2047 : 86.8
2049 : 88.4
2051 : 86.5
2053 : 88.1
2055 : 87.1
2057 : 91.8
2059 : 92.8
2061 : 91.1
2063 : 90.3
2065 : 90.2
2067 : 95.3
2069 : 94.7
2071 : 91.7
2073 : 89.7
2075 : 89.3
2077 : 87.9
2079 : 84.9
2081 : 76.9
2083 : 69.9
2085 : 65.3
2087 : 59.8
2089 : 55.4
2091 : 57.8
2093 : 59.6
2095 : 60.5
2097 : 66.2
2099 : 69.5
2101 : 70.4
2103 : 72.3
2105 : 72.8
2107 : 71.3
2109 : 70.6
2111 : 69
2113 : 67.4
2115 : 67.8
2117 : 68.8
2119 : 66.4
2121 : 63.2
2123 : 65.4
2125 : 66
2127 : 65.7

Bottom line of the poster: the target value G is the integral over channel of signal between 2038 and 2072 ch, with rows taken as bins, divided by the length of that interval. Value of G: 92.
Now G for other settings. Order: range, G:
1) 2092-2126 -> 67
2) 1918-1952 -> 121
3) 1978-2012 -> 111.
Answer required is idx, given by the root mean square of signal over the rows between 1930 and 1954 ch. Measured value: 123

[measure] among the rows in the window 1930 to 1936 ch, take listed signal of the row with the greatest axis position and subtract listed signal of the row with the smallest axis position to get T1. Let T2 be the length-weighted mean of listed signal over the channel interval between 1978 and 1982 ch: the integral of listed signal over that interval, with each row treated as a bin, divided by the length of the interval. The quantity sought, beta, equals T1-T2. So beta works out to -124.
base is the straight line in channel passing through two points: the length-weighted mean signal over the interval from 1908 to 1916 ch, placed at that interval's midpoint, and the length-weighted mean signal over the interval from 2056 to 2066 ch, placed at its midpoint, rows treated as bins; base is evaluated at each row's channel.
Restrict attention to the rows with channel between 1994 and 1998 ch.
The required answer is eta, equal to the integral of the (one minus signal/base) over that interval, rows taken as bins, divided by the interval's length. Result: -0.11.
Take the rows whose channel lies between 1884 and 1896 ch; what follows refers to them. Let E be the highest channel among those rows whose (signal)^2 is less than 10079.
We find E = 1895 ch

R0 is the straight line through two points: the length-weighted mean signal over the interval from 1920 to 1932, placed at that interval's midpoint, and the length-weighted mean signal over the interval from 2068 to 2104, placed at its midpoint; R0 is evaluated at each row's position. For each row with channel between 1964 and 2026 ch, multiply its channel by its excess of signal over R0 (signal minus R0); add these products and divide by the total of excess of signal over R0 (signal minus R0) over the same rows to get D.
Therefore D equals 1990.8 ch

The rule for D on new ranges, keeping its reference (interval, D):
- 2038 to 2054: 2043.6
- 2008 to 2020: 2013.4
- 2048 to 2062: 2056.8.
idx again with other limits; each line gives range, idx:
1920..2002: 120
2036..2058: 93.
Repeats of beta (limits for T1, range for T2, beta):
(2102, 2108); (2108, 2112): -71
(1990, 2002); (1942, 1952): -132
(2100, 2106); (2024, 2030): -98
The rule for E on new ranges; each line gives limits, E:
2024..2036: 2027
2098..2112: 2111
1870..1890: 1889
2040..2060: 2059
